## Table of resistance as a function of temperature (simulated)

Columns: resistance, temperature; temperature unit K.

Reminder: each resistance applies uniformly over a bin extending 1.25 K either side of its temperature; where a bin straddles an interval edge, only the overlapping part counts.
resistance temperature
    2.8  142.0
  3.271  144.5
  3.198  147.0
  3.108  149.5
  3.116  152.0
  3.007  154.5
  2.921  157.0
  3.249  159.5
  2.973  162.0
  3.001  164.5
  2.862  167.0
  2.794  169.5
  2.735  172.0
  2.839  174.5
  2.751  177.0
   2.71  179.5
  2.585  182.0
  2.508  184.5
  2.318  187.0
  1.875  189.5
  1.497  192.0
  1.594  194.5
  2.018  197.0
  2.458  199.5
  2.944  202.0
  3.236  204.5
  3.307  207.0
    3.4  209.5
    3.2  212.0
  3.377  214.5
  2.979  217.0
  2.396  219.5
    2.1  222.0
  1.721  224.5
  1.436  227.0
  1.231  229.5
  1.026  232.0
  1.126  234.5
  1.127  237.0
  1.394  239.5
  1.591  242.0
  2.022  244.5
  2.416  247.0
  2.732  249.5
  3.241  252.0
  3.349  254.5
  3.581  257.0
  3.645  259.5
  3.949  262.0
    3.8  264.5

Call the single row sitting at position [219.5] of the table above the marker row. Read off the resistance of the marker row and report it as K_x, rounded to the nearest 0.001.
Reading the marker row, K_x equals 2.396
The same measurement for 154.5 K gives 3.007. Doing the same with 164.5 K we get 3.001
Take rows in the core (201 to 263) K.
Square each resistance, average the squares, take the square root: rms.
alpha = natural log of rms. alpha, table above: 0.98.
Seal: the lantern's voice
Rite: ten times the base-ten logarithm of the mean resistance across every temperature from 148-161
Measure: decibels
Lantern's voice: 4.9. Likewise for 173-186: 4.3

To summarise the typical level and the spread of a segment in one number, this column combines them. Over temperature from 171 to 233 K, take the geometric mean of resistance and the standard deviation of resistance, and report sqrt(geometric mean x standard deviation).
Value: 1.3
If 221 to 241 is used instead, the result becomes 0.7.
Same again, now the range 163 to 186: 0.6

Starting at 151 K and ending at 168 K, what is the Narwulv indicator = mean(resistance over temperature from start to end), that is 3.0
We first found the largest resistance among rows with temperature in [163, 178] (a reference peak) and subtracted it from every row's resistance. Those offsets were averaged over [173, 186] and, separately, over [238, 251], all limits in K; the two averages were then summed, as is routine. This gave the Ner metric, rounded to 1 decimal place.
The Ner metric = -1.3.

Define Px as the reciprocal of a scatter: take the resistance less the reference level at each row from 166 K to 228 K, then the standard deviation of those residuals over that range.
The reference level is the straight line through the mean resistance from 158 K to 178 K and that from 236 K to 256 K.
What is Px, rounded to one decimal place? 1.7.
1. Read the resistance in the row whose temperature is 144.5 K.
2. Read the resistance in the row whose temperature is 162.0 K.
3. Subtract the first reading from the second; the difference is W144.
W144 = -0.3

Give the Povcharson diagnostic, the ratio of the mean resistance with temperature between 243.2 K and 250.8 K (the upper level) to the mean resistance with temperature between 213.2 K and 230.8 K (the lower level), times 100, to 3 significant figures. 110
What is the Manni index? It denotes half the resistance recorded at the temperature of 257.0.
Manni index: 1.8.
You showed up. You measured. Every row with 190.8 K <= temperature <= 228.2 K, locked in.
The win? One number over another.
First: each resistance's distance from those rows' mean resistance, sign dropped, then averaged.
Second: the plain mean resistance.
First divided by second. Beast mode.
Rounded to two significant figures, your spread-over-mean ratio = 0.26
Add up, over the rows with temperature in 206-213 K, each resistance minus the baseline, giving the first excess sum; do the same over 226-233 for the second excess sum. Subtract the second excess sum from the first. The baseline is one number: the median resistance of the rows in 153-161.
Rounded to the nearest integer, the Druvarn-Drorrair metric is 6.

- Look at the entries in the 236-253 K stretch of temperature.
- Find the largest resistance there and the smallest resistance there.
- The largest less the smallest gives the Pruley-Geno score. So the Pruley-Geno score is 2.1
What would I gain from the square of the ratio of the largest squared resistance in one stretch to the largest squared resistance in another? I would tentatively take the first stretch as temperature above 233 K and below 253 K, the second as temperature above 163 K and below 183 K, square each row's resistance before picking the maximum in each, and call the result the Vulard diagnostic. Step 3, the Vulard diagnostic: 1.36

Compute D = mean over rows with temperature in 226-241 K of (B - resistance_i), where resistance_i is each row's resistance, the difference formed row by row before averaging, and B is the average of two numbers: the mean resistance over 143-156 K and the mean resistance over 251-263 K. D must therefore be 2.1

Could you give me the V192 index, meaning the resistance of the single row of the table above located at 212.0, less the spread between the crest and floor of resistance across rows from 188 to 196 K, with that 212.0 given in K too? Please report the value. 2.8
